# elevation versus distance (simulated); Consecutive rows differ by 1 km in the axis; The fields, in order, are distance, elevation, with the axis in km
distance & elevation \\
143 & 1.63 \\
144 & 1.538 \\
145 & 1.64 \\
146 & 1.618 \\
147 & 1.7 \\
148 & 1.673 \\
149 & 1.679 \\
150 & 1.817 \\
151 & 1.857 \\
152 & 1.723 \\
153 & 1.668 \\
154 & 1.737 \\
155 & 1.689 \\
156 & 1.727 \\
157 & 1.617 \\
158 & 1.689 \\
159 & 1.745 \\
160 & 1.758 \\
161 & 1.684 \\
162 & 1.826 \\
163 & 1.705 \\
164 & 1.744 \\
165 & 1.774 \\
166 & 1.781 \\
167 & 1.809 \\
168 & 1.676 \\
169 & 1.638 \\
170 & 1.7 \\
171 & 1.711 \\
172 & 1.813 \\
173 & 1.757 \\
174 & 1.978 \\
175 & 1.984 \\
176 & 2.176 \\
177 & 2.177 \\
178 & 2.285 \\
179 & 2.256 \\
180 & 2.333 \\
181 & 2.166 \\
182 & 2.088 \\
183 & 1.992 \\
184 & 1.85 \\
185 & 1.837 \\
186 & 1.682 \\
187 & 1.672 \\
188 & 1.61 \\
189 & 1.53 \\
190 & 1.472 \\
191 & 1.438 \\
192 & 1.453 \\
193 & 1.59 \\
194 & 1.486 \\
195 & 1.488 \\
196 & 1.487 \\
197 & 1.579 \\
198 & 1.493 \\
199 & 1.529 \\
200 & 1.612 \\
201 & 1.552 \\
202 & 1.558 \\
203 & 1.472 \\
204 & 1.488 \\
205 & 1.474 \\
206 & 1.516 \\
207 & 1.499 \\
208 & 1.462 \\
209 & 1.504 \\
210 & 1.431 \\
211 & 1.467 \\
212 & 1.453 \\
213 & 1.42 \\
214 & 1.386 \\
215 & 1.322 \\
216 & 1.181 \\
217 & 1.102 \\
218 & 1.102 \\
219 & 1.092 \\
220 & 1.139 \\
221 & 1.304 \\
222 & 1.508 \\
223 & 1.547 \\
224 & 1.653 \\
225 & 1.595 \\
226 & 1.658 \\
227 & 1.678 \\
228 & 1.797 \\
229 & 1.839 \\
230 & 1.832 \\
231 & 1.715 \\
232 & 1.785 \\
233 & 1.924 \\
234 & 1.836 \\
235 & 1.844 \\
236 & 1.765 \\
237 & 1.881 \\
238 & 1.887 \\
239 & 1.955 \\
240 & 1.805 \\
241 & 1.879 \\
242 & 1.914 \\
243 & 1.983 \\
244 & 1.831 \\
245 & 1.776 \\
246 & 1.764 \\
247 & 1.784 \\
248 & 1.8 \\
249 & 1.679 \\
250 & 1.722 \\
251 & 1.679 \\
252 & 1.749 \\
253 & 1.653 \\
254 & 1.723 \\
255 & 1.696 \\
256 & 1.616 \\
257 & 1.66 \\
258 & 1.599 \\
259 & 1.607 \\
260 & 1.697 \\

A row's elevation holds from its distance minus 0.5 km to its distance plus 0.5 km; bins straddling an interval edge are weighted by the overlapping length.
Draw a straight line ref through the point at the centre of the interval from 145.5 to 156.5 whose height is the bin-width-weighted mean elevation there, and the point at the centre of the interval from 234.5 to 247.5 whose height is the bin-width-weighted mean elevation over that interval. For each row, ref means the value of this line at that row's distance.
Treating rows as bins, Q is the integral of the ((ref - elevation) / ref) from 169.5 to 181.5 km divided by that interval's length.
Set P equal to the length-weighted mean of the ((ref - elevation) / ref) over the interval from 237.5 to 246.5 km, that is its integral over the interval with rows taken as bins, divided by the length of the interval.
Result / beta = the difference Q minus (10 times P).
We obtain -0.1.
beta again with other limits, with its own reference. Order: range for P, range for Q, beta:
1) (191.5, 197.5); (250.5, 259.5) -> -1.4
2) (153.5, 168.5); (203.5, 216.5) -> 0.2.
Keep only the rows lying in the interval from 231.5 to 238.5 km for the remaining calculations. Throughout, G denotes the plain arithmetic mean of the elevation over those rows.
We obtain 1.8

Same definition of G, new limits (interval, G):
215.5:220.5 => 1.1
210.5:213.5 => 1.4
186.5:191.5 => 1.5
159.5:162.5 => 1.8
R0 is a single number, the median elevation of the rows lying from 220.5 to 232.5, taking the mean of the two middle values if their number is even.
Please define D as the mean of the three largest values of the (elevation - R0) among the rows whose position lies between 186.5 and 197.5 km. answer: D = -0.04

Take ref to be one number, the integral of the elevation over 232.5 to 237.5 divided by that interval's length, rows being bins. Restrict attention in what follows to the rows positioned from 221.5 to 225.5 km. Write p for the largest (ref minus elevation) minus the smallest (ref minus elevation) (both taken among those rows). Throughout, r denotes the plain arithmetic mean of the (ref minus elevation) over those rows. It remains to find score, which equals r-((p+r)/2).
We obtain 0.06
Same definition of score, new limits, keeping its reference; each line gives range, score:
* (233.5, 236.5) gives -0.02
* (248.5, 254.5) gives 0.03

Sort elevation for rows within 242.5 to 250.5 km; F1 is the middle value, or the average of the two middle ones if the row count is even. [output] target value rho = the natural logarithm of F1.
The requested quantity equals 0.58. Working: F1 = 1.78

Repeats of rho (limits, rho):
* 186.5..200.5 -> 0.41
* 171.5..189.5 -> 0.68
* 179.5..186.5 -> 0.69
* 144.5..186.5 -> 0.56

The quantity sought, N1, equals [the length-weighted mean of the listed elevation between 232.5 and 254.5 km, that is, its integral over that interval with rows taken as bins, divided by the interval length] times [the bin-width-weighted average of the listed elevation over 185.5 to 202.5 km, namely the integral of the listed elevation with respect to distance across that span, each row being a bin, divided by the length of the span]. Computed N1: 2.8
